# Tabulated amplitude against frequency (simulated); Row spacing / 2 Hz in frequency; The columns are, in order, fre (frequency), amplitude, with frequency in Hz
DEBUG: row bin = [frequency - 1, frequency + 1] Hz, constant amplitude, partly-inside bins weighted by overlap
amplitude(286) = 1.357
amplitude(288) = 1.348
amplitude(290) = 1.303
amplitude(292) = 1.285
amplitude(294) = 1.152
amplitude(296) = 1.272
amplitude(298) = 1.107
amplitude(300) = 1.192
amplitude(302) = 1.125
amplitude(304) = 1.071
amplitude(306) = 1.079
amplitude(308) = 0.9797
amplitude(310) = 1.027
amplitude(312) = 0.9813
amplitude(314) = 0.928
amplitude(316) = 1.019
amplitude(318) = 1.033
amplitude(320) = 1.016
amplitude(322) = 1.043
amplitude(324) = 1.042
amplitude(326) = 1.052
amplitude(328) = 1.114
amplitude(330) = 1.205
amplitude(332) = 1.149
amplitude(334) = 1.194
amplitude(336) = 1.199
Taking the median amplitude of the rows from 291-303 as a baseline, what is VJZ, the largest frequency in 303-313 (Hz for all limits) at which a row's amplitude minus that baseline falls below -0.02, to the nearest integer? 312 Hz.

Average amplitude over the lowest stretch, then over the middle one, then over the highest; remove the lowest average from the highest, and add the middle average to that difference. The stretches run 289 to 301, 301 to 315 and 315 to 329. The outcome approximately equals 0.85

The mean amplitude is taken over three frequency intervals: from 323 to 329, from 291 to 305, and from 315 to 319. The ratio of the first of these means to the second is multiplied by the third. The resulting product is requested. 0.94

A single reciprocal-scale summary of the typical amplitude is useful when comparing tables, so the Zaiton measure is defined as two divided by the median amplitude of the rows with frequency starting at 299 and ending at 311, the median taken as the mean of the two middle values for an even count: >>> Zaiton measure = 1.86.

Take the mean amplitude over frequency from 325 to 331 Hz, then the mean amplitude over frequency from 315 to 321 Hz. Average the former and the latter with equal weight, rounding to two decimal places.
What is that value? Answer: 1.07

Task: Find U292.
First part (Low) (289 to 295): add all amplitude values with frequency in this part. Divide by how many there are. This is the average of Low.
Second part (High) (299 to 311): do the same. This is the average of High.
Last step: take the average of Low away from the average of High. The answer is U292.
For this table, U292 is -0.168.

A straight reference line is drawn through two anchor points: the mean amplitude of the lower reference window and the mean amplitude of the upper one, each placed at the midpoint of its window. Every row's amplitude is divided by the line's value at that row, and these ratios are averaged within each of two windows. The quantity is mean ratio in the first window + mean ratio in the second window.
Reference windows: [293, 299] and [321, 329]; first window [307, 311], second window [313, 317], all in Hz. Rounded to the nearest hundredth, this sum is 1.77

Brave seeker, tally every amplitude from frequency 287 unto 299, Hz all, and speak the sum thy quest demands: 7.5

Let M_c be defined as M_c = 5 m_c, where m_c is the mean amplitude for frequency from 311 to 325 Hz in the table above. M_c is 5.04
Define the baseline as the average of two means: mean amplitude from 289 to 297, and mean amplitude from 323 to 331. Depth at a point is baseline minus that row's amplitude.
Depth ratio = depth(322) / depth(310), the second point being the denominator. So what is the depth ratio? 0.89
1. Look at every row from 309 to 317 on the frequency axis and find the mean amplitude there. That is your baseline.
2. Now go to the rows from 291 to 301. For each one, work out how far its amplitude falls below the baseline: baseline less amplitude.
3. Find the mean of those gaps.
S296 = -0.21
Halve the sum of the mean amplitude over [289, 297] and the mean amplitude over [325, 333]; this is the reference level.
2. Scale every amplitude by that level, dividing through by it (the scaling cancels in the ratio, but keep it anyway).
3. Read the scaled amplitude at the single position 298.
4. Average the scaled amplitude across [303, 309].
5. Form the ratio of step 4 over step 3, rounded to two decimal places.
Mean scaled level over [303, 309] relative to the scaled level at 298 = 0.94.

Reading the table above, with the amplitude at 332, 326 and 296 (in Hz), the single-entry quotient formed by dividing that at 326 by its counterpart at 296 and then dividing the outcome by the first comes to 0.72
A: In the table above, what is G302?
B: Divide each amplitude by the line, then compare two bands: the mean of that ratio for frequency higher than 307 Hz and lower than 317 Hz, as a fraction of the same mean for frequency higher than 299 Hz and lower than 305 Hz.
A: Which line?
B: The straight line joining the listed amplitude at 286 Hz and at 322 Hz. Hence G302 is 0.94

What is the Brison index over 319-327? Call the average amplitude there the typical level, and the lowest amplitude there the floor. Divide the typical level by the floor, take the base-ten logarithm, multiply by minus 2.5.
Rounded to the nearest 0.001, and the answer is -0.024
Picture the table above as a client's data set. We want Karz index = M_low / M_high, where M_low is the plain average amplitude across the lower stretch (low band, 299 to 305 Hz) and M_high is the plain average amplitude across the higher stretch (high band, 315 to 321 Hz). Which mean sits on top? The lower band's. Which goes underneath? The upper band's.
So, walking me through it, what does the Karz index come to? 1.10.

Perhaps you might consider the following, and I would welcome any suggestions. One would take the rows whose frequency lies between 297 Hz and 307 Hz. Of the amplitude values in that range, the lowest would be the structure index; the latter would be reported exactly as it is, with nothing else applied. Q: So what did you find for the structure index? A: 1.071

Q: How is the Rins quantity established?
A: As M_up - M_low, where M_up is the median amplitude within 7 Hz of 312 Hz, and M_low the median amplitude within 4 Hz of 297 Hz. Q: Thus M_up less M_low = -0.15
